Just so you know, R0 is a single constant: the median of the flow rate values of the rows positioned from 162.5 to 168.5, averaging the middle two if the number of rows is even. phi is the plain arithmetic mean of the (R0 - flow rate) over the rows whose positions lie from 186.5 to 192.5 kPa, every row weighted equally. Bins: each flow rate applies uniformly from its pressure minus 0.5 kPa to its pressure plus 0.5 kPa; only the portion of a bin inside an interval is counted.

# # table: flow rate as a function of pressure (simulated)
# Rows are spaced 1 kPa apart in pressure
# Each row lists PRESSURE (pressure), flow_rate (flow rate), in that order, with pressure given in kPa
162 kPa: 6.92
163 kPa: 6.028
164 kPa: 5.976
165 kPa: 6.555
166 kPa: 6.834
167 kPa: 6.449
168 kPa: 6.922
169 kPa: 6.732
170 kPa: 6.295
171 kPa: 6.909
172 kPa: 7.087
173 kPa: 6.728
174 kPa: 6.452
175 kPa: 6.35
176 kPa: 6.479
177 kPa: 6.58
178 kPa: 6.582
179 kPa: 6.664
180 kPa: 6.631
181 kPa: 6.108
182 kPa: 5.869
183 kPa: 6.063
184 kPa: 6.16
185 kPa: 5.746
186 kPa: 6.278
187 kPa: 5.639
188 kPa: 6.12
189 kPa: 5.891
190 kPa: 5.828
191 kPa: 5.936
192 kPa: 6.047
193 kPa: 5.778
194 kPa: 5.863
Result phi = 0.6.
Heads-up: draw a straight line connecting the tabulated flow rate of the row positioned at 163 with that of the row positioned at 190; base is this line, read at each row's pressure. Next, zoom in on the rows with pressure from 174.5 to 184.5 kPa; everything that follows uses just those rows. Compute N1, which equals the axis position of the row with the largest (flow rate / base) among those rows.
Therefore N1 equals 179 kPa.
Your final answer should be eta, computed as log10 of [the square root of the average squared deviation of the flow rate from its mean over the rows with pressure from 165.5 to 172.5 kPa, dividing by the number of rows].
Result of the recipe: -0.58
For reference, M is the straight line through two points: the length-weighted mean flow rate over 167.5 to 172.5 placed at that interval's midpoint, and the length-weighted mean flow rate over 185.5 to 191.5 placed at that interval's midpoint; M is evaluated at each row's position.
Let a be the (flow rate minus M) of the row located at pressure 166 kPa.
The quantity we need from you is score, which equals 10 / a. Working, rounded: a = -0.14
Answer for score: -73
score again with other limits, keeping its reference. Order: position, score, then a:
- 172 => 26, 0.39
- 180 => 34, 0.30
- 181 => -55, -0.18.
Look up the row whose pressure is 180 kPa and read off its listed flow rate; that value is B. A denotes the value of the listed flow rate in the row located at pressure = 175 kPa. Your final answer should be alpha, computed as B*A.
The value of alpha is 42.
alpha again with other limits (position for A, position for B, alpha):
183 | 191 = 36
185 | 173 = 39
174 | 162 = 45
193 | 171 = 40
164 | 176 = 39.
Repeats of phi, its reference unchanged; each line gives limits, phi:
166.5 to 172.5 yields -0.2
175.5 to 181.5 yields 0.0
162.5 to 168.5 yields 0.0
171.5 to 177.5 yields -0.1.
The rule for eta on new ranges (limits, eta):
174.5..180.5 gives -0.98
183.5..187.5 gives -0.57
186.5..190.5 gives -0.76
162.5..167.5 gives -0.49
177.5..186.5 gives -0.50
